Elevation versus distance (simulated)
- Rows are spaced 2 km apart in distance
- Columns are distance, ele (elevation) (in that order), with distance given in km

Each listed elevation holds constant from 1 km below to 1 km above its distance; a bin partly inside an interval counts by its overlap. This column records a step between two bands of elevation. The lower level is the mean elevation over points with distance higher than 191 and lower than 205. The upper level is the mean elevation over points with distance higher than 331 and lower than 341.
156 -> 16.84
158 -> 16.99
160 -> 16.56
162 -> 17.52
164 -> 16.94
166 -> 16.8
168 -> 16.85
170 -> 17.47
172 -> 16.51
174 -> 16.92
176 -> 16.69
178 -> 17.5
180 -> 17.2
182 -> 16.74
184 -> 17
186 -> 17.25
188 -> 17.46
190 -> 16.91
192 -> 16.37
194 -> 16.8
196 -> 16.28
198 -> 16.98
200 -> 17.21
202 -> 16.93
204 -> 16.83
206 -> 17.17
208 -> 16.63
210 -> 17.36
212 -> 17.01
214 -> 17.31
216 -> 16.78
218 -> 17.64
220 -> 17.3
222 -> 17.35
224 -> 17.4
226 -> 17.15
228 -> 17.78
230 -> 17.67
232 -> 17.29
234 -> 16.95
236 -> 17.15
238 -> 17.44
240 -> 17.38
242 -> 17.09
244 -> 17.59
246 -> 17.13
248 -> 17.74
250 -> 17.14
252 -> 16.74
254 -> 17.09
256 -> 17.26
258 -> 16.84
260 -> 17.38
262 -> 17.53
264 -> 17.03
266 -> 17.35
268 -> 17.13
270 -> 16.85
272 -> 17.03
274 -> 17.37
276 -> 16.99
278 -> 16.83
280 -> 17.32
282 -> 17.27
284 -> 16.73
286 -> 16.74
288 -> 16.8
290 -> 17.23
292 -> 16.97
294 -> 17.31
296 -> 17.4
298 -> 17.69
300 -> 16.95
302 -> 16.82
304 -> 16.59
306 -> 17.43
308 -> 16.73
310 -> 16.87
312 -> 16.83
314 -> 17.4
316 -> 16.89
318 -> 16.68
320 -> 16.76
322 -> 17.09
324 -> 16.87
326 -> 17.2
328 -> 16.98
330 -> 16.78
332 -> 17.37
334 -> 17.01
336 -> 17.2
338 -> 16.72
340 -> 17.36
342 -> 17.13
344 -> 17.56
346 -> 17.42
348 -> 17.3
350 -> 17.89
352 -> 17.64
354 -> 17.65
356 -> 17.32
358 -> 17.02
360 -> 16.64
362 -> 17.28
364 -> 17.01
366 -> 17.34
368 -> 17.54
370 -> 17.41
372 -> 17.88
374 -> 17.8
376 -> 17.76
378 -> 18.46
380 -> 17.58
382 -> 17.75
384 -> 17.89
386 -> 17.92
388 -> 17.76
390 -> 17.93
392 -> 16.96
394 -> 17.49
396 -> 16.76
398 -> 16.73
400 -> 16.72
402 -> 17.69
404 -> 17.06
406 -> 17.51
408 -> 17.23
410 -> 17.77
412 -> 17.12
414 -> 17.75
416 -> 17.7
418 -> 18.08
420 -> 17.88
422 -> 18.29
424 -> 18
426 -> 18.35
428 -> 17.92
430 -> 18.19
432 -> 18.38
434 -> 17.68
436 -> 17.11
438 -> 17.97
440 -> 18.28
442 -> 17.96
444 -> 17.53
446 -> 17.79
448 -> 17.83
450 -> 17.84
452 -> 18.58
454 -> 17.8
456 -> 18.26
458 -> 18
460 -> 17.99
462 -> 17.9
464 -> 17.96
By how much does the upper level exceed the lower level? 0.4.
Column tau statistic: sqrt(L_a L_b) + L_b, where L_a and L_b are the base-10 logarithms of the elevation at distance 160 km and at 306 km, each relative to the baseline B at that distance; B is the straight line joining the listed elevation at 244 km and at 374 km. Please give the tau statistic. 0.0057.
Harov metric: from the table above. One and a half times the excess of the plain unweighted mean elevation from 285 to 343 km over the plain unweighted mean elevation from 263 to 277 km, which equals -0.12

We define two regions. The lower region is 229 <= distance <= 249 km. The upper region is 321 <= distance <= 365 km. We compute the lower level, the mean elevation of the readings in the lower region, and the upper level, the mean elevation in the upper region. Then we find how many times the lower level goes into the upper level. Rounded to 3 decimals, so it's 0.992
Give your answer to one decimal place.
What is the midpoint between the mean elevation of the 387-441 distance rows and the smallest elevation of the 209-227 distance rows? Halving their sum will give 17.2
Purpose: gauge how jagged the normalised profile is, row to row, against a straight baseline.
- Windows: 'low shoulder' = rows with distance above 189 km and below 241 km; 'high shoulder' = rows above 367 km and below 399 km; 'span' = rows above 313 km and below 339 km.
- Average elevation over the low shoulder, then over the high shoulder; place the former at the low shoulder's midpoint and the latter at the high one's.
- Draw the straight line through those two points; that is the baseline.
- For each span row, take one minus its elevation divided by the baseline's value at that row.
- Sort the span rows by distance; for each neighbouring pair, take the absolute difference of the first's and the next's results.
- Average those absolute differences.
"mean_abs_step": 0.0178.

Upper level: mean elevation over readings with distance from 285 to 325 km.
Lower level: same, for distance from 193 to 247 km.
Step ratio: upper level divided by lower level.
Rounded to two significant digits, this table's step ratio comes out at 0.99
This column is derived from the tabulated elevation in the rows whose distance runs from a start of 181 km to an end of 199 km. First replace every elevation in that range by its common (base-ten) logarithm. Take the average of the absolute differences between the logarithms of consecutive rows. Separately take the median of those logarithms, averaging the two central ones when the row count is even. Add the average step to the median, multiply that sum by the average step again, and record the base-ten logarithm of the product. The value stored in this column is -1.86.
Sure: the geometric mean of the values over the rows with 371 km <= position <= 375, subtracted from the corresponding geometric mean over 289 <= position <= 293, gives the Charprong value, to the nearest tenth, -0.7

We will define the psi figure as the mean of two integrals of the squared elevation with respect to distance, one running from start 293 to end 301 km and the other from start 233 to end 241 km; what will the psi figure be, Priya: 2390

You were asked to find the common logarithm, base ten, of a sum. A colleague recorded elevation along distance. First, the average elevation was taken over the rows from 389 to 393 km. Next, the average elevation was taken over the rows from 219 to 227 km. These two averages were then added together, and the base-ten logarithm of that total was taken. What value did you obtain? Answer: 1.54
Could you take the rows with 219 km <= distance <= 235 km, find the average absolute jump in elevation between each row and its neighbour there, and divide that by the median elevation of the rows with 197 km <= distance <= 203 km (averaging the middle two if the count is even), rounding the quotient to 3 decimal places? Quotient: 0.015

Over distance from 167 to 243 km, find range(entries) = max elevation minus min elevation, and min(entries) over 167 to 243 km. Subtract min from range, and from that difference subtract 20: -34.8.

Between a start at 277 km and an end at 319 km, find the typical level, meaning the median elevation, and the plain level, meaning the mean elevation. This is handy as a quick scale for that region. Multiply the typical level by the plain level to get 288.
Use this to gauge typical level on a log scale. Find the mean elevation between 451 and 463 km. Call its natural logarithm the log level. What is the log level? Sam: 2.90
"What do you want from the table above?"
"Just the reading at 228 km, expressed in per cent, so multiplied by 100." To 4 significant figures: 1778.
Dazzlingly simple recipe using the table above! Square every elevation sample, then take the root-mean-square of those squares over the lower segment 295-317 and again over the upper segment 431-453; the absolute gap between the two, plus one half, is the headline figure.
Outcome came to 30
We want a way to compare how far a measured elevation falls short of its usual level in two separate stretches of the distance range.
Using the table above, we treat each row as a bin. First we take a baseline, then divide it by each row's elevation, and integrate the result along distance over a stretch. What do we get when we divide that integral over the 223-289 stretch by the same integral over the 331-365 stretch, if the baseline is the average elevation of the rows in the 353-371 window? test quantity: 1.9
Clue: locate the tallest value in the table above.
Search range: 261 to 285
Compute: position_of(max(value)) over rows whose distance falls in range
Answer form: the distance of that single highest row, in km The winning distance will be 262 km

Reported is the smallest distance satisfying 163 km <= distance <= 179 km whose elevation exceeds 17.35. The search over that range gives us 170 km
